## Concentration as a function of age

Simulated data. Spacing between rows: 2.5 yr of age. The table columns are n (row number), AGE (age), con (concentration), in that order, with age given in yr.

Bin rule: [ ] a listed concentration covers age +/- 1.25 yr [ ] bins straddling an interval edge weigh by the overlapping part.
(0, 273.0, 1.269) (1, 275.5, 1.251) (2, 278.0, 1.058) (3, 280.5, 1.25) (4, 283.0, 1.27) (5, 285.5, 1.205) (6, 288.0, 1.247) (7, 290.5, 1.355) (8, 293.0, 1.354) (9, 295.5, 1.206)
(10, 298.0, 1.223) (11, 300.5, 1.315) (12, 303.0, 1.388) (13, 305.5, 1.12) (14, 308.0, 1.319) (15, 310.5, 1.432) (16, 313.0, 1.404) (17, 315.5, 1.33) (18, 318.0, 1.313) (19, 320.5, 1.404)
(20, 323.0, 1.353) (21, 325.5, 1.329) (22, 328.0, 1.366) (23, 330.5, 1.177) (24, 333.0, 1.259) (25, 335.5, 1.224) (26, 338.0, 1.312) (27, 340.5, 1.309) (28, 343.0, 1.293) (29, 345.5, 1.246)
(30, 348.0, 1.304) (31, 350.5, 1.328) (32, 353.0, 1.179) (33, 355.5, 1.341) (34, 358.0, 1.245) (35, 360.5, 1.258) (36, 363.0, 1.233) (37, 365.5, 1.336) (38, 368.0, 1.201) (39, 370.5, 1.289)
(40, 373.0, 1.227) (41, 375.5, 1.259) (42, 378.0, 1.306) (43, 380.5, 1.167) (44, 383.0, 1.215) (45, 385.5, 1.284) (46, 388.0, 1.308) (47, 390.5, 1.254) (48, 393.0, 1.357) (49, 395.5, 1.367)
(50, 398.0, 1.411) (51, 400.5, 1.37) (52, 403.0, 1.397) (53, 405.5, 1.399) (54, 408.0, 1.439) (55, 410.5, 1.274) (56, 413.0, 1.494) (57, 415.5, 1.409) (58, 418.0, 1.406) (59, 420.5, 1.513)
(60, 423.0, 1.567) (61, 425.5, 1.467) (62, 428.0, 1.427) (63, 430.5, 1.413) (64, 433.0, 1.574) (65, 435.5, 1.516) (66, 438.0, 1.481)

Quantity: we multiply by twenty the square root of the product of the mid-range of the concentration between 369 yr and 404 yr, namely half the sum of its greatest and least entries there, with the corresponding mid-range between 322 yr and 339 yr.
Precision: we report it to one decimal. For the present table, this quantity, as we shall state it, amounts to 25.6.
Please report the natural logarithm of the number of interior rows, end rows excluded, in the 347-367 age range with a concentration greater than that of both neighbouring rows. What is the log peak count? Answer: 1.1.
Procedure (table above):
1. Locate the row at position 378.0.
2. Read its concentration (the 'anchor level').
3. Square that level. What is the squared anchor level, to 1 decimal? 1.7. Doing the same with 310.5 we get 2.1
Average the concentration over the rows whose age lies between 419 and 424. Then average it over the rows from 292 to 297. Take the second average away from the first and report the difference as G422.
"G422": 0.26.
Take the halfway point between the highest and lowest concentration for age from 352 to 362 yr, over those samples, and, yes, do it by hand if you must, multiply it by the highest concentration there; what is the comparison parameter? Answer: 1.69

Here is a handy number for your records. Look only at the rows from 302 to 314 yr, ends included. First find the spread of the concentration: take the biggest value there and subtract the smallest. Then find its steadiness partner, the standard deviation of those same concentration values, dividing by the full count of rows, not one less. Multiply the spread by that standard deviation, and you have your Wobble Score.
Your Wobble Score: 0.035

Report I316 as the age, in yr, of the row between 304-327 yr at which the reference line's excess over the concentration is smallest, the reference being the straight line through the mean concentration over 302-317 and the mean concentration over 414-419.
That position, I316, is 310.5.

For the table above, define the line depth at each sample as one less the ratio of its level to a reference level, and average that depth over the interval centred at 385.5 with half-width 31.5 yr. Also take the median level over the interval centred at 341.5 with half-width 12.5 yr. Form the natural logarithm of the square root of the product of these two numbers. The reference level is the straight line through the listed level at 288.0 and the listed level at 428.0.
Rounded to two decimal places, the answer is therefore -1.45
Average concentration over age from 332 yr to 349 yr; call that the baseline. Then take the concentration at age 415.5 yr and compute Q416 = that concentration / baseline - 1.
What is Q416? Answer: 0.10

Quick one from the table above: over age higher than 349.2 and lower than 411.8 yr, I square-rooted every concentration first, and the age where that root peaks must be 408.0 yr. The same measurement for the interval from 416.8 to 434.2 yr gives 433.0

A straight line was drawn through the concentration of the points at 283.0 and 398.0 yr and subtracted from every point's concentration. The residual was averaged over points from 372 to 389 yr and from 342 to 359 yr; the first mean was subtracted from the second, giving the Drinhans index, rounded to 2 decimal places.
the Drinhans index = 0.06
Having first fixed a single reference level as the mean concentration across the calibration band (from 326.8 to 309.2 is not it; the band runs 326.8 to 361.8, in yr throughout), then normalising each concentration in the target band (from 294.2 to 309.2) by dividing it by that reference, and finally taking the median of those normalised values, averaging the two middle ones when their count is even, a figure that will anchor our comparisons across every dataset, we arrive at 1.00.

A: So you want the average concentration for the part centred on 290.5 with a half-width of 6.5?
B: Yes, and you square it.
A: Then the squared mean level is 1.62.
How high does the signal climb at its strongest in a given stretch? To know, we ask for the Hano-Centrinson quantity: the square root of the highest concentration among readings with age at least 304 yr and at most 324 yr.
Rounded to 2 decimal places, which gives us 1.20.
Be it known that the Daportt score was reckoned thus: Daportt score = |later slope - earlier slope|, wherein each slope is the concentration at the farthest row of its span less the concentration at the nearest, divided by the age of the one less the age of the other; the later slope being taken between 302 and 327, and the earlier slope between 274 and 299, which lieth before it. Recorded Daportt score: 0.0014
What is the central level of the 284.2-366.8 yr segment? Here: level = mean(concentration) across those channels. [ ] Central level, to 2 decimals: 1.29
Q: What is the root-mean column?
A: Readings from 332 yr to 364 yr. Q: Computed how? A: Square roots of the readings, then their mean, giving 1.13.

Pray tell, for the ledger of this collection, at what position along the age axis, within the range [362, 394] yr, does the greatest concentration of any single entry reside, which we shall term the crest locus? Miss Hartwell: 393.0 yr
